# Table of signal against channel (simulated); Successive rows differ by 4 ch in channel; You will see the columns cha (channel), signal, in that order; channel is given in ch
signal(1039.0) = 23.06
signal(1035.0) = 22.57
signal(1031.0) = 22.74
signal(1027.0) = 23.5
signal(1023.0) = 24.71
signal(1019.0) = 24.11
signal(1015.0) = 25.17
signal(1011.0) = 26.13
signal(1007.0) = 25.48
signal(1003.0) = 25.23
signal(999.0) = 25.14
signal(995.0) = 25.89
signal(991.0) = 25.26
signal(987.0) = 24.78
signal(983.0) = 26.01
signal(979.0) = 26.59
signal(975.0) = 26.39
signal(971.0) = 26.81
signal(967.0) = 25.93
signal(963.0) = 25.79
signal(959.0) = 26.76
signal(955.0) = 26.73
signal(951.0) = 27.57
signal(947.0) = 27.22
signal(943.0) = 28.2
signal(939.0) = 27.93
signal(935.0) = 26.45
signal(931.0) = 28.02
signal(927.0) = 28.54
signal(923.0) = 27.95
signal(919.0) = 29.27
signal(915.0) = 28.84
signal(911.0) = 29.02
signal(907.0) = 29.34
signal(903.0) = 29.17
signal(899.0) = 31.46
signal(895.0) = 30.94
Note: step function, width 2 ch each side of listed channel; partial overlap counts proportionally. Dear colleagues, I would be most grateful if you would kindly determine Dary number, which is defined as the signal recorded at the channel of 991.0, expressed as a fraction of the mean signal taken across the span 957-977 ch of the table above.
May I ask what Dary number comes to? 0.959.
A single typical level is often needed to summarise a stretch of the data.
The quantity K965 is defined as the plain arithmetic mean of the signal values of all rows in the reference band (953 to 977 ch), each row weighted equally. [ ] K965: 26.4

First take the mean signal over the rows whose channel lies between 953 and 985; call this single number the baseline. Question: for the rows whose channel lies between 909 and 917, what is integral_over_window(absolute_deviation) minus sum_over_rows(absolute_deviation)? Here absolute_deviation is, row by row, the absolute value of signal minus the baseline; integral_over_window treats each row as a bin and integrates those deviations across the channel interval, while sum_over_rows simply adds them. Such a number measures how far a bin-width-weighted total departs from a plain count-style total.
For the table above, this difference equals 15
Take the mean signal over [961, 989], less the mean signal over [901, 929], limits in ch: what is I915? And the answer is -2.8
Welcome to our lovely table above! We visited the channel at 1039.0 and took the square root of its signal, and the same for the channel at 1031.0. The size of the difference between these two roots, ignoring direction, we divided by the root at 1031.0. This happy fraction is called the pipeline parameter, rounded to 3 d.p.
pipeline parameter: 0.007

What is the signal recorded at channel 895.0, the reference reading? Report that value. 30.94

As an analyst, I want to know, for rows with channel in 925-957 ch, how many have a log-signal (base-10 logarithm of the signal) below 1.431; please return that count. 2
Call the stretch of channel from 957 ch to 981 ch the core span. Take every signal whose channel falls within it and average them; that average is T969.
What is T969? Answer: 26.4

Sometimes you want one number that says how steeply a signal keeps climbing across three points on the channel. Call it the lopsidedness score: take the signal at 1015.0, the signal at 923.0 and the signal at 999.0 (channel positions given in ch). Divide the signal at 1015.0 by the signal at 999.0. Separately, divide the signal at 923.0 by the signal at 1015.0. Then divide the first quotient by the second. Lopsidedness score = 0.90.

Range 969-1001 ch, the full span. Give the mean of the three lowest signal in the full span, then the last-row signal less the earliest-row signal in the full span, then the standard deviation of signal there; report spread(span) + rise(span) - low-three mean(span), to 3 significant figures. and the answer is -26.0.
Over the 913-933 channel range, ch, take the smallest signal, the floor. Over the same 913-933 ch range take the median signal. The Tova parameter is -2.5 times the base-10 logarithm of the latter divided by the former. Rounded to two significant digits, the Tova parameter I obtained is -0.023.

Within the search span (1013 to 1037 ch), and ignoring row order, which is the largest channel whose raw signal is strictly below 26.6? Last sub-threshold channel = 1035.0 ch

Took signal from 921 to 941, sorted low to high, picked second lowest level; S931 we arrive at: 27.93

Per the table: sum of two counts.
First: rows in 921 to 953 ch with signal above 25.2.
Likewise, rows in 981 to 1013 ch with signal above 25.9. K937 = 10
